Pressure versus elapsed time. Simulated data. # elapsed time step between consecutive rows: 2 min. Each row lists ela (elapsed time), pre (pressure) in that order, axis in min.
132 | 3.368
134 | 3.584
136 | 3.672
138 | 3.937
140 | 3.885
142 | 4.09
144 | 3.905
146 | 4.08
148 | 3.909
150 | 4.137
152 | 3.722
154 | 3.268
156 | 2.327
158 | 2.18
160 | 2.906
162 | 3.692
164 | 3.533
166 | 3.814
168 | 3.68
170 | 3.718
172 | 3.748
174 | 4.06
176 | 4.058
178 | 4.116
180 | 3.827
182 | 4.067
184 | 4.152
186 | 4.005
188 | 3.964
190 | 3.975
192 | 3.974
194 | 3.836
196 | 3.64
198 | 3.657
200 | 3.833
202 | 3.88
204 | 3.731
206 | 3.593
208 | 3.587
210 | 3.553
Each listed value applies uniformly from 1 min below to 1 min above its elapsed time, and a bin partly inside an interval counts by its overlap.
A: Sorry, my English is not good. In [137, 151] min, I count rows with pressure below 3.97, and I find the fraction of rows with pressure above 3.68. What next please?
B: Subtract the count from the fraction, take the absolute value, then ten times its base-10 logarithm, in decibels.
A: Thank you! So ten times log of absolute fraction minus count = 4.8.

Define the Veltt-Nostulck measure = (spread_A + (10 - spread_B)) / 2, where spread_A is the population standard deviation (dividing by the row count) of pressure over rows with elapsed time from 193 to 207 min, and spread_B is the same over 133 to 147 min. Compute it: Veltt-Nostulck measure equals 4.96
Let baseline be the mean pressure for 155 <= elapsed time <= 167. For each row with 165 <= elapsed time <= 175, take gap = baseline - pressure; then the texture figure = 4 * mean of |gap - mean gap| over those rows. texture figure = 0.43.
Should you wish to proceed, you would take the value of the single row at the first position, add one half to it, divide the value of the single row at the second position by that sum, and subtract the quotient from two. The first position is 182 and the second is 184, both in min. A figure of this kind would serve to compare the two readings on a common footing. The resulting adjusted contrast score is 1.09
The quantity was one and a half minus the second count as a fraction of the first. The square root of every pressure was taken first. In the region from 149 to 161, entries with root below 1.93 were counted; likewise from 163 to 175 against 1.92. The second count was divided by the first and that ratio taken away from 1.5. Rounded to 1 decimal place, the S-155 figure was 1.1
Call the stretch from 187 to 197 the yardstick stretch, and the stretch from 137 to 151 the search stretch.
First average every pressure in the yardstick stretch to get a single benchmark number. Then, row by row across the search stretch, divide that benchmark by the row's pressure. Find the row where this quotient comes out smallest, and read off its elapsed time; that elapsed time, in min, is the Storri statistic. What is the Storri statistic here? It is 150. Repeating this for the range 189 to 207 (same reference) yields 190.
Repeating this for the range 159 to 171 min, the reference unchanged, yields 166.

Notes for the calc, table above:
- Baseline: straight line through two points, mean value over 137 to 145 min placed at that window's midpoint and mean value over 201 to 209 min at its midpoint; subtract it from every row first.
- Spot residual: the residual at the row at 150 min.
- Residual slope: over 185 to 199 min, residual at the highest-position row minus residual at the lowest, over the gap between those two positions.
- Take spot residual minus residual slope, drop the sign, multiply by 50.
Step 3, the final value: 12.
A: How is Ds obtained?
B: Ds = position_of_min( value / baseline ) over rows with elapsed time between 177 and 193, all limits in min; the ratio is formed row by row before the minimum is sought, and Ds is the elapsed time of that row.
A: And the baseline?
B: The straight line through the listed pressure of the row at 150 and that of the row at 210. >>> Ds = 180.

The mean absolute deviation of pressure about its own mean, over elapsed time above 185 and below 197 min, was 0.11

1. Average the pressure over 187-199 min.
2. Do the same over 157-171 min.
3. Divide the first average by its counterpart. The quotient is 1.14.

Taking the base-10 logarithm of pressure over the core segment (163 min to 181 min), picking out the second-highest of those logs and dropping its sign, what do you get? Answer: 0.61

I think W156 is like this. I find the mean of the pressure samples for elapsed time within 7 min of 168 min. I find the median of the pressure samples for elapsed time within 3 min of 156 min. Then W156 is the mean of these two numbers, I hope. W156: 3.04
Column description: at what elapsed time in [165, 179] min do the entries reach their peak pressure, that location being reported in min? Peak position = 178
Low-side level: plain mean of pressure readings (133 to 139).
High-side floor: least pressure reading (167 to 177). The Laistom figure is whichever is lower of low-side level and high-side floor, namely 3.68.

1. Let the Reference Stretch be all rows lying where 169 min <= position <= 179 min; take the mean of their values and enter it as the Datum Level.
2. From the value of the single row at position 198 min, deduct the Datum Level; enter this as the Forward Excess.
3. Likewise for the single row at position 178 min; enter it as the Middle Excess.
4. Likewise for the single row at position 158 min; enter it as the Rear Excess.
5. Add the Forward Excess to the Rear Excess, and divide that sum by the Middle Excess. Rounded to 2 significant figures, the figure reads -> -12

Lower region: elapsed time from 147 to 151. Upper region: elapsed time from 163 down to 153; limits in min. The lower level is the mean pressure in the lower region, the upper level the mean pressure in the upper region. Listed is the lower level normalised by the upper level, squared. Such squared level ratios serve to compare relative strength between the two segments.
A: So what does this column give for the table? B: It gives 1.96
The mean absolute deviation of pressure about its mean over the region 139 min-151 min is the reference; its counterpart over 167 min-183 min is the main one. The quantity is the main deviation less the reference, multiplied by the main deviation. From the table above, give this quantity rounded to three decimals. 0.011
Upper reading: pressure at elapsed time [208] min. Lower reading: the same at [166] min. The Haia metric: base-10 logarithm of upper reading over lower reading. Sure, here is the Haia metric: -0.027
